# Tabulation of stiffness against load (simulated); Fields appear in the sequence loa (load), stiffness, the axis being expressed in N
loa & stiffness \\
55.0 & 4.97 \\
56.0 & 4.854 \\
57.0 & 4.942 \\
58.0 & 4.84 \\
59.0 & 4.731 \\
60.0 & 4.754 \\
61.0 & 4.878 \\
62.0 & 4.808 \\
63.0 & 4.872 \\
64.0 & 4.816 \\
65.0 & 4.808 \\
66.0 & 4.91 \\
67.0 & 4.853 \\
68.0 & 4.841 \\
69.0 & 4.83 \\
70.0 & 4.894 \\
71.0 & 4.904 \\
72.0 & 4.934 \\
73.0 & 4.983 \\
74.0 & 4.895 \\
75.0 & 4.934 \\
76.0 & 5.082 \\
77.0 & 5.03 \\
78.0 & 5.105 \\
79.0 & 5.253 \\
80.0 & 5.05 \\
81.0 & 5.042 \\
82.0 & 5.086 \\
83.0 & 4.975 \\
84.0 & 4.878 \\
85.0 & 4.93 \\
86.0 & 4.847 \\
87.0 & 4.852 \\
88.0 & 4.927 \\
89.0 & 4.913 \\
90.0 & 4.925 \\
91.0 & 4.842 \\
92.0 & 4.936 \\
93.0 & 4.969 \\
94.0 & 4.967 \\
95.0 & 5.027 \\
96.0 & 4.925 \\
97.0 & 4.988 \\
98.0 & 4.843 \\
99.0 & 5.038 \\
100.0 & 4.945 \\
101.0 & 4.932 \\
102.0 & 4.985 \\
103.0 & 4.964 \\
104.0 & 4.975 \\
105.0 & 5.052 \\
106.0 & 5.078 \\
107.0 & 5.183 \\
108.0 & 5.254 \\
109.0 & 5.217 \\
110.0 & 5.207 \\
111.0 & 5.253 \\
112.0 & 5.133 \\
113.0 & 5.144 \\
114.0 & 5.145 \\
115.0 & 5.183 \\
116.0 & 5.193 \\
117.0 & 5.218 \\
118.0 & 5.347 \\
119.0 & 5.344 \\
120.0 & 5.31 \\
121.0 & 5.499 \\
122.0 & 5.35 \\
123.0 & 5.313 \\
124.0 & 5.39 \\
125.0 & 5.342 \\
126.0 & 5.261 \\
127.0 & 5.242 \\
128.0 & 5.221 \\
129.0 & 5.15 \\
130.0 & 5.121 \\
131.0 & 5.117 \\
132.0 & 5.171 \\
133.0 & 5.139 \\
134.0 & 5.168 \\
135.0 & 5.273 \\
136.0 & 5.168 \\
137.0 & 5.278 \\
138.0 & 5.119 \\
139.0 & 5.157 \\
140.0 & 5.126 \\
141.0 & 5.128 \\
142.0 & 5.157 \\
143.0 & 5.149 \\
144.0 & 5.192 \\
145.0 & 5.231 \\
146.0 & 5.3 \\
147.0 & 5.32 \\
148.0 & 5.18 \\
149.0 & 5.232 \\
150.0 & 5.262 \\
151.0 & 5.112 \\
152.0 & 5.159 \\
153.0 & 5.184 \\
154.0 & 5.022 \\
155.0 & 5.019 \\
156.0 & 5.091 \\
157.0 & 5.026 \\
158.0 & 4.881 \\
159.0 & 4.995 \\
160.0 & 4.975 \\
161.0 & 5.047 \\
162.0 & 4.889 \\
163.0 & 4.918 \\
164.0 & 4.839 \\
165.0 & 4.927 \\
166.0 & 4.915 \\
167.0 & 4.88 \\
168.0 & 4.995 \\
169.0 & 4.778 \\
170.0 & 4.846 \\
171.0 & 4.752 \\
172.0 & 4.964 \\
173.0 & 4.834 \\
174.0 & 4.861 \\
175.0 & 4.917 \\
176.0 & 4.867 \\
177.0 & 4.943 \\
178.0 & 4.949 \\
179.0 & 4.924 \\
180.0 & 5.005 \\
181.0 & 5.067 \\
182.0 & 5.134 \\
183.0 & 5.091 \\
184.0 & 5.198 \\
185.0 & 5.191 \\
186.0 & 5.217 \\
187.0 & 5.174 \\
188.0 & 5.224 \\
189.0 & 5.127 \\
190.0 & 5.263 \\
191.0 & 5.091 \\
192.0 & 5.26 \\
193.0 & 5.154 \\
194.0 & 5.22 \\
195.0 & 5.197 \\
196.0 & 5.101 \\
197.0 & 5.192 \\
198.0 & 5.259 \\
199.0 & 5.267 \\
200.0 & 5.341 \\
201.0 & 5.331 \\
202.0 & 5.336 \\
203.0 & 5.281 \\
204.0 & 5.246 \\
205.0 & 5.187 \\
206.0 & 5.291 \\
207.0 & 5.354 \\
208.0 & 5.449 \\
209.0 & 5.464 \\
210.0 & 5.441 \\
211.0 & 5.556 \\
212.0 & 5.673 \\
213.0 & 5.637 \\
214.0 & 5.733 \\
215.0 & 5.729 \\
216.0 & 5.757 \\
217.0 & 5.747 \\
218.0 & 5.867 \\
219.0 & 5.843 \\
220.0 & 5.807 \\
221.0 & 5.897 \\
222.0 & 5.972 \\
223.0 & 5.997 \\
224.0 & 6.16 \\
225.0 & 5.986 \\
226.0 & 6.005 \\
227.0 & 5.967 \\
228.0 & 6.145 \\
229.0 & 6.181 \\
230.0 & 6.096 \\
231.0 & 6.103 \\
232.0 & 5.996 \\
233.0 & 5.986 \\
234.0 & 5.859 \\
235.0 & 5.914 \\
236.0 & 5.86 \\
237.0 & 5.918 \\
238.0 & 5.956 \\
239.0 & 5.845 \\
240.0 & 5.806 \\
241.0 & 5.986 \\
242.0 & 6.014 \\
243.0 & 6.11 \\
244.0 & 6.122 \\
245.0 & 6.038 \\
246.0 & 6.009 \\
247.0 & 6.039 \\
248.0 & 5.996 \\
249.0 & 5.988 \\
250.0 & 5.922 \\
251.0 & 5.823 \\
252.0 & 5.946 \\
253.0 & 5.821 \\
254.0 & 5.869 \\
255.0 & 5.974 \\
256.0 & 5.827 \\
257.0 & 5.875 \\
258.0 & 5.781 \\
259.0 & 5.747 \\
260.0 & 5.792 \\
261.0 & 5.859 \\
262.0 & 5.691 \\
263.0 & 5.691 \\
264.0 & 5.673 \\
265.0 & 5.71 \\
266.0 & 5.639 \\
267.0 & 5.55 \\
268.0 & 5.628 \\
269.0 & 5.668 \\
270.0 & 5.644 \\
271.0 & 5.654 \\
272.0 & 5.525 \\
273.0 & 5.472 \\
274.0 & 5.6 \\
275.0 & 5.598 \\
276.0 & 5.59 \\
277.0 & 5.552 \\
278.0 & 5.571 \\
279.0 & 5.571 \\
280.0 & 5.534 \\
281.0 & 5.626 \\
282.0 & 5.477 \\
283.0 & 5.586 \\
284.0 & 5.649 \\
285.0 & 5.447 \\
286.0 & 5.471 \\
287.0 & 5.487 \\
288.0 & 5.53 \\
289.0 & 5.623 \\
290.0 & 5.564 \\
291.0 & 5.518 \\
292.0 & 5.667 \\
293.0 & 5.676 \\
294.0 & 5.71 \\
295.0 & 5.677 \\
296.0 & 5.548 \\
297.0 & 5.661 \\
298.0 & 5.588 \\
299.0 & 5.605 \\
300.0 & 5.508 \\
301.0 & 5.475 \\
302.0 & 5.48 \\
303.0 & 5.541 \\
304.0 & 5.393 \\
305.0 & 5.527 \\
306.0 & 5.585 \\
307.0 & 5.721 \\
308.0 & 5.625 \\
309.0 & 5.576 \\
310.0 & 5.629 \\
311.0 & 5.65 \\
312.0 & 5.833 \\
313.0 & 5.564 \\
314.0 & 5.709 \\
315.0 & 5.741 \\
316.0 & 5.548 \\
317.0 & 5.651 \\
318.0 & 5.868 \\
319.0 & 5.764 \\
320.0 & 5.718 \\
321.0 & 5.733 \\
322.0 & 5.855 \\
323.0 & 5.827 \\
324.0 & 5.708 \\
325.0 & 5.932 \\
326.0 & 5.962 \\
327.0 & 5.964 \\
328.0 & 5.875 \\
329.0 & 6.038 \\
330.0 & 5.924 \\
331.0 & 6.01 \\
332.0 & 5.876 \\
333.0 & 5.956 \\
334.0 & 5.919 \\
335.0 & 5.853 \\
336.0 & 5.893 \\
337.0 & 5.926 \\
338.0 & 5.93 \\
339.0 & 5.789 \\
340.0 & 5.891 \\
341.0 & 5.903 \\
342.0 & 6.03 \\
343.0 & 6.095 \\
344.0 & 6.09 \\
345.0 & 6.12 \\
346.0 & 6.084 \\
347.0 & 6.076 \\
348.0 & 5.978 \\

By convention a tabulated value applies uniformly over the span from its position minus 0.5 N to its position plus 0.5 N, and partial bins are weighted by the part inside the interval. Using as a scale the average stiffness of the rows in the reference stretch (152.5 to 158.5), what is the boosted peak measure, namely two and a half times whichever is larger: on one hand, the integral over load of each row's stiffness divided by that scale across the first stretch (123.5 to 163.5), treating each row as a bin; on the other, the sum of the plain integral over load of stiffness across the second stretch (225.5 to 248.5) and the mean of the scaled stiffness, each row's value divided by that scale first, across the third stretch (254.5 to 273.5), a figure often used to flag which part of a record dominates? 348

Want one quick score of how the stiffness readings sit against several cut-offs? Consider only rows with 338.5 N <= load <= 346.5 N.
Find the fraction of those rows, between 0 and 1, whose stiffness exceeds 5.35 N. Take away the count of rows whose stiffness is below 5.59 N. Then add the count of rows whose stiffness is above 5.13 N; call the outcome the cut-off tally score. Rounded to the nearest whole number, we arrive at 9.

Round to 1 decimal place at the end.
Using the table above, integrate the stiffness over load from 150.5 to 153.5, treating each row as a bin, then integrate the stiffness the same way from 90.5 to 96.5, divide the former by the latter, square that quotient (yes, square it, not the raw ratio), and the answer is 0.3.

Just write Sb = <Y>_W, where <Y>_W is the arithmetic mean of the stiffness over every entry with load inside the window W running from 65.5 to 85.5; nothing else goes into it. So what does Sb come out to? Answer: 4.97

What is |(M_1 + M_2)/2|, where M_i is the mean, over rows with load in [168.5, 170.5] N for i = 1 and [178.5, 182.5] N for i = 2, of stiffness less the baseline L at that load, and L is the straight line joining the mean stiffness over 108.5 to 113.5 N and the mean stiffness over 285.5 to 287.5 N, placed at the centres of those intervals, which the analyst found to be 0.37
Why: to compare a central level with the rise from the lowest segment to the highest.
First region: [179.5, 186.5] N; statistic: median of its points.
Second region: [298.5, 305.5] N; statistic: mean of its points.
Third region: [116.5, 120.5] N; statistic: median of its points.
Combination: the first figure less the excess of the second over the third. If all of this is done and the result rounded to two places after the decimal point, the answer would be 4.96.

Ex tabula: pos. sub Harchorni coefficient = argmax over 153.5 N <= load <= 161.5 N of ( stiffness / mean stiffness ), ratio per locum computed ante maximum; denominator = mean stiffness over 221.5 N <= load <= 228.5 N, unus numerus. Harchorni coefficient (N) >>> 156.0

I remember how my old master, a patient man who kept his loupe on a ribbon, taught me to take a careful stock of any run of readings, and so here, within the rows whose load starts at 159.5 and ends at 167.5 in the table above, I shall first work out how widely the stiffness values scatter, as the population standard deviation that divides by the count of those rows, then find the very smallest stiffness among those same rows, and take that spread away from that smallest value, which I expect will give 4.78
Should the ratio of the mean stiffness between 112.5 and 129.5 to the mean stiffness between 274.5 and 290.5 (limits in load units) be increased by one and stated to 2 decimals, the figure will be 1.95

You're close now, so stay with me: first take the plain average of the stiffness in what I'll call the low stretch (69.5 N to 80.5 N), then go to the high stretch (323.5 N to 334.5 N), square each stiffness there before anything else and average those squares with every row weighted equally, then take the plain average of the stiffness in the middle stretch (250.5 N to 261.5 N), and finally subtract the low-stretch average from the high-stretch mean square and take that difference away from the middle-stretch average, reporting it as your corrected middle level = -24.2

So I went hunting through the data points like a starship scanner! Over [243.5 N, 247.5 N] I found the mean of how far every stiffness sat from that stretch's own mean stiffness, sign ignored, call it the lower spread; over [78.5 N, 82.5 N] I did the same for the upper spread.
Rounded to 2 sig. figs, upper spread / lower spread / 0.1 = 21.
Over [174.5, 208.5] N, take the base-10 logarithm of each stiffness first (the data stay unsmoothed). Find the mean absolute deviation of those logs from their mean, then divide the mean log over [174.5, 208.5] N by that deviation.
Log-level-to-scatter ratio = 77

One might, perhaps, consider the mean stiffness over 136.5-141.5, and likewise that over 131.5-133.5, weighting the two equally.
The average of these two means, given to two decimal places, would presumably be 5.16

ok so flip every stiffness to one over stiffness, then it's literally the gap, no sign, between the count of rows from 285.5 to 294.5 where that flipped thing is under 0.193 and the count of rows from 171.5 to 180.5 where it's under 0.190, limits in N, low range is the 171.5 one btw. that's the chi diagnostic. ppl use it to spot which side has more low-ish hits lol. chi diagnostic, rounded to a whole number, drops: 9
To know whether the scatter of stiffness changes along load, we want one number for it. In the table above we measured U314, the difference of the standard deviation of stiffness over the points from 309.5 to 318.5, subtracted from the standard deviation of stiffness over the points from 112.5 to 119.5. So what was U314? -0.024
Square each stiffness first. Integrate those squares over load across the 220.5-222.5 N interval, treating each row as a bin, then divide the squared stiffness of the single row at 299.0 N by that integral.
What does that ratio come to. 0.446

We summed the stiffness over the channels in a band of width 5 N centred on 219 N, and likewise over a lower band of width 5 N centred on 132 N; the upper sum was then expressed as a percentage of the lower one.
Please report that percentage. 113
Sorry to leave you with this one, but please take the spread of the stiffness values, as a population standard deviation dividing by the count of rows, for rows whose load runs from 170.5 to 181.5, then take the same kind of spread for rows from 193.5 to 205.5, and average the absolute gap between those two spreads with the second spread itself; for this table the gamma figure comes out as 0.041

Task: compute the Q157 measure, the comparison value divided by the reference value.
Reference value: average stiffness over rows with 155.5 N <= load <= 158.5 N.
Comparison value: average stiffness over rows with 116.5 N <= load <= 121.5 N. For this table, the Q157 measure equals 1.07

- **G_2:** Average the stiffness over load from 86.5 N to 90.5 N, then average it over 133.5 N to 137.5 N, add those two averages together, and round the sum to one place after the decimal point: 10.1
